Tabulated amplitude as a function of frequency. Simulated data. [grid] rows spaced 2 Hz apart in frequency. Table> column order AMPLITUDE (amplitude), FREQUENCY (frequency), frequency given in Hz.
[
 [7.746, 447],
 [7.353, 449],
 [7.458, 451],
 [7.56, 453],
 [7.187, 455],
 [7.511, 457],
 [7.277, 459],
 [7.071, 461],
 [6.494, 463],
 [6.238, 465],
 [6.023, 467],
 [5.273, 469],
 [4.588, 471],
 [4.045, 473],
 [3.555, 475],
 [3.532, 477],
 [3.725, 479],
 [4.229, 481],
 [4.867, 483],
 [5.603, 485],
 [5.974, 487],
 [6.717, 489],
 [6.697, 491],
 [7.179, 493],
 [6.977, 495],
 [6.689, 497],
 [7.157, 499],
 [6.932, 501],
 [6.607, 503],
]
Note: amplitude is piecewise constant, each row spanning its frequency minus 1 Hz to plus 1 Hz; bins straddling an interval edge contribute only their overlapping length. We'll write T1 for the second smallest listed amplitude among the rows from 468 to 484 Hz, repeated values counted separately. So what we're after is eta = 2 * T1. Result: 7.1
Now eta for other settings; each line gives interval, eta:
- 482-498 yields 11.2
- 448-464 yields 14.1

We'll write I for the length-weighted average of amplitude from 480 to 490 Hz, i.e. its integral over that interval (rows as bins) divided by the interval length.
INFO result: 5.5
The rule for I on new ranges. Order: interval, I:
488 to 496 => 6.9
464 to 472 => 5.5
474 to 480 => 3.6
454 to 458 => 7.3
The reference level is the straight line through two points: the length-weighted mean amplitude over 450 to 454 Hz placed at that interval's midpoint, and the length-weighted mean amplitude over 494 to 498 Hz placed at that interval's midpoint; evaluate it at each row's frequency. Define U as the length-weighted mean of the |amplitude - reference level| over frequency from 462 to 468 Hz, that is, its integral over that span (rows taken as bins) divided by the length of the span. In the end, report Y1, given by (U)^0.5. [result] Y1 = 1.0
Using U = 1.1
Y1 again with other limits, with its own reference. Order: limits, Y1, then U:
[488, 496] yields 0.5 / 0.2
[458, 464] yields 0.7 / 0.4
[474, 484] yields 1.8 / 3.1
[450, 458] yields 0.3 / 0.1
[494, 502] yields 0.4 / 0.2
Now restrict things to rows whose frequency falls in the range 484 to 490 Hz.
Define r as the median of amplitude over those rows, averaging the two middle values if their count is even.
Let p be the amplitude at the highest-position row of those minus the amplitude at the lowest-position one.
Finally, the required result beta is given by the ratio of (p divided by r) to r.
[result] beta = 0.031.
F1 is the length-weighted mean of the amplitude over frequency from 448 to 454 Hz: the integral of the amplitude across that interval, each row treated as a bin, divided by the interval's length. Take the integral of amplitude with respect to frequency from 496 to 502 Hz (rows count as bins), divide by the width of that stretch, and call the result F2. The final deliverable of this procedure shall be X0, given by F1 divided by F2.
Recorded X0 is 1.1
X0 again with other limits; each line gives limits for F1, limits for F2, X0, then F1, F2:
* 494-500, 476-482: 1.8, 6.9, 3.8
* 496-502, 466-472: 1.3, 6.9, 5.3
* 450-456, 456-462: 1.0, 7.4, 7.3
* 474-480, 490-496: 0.5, 3.6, 7.0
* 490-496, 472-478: 1.9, 7.0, 3.7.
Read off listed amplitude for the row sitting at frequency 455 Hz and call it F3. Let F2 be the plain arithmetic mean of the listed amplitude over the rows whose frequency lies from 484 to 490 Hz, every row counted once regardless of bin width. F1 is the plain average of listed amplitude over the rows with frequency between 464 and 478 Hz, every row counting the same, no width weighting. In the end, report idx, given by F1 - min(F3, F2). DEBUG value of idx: -1.3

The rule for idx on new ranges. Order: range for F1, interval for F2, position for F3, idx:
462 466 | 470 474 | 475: 2.8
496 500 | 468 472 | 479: 3.2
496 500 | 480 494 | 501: 1.0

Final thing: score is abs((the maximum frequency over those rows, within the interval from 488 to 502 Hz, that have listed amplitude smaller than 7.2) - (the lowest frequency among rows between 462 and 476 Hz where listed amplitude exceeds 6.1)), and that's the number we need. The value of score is 38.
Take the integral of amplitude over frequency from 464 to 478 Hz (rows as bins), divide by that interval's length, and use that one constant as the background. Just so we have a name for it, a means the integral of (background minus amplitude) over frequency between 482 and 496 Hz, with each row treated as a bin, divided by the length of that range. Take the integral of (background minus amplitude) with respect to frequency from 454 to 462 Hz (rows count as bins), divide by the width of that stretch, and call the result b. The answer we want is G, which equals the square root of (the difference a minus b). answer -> 0.99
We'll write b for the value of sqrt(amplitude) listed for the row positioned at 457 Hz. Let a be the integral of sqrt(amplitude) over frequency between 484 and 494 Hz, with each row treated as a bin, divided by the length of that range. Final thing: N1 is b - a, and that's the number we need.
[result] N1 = 0.2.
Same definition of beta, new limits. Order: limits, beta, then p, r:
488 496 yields 0.006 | 0.3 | 6.8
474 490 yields 0.153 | 3.2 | 4.5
